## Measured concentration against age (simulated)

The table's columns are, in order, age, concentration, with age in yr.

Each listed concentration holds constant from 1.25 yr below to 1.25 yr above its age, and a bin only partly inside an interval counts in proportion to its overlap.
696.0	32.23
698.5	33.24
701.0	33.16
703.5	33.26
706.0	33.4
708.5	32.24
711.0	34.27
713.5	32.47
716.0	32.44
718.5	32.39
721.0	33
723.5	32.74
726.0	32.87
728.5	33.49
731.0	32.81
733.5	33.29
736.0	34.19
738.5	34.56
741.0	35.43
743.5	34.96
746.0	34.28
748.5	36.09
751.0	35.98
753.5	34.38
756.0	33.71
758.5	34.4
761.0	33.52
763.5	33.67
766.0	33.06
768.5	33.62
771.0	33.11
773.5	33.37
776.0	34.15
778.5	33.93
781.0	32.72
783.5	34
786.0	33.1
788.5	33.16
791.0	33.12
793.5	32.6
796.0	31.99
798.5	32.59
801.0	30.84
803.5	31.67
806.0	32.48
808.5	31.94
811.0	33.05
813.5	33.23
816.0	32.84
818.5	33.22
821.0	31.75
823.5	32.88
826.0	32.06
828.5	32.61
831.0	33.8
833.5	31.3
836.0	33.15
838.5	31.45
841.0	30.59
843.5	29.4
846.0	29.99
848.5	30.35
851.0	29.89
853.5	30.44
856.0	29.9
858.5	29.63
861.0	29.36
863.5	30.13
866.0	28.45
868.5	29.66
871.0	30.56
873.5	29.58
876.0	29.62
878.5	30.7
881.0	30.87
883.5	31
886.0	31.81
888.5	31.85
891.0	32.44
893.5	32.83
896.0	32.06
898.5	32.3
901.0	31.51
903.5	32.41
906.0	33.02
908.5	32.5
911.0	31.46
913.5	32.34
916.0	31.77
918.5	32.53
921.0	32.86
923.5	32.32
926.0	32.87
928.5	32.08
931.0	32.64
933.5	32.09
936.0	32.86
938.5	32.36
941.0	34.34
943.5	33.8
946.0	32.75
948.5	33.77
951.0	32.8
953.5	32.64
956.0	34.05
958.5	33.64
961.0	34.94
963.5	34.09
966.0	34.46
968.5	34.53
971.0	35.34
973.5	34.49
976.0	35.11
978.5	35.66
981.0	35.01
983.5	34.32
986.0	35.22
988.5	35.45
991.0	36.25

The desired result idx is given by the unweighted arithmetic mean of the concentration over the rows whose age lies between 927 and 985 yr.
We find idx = 33.8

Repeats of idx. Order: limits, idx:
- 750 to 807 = 33.3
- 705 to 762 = 33.8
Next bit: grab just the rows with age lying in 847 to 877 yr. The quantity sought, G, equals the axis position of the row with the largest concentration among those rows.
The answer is 871.0 yr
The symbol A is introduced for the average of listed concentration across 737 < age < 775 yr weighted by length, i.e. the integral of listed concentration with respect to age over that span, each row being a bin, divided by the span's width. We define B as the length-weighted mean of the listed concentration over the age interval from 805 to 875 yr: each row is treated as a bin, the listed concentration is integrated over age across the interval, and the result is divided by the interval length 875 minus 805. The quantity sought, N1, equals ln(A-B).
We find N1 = 1.13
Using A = 34.3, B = 31.2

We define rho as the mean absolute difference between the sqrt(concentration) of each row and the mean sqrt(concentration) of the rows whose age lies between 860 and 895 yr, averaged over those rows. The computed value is 0.09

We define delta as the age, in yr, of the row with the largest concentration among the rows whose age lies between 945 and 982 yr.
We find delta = 978.5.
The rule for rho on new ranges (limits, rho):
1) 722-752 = 0.08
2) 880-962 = 0.06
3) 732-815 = 0.08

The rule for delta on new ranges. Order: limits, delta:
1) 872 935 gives 906.0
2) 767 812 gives 776.0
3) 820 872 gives 831.0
